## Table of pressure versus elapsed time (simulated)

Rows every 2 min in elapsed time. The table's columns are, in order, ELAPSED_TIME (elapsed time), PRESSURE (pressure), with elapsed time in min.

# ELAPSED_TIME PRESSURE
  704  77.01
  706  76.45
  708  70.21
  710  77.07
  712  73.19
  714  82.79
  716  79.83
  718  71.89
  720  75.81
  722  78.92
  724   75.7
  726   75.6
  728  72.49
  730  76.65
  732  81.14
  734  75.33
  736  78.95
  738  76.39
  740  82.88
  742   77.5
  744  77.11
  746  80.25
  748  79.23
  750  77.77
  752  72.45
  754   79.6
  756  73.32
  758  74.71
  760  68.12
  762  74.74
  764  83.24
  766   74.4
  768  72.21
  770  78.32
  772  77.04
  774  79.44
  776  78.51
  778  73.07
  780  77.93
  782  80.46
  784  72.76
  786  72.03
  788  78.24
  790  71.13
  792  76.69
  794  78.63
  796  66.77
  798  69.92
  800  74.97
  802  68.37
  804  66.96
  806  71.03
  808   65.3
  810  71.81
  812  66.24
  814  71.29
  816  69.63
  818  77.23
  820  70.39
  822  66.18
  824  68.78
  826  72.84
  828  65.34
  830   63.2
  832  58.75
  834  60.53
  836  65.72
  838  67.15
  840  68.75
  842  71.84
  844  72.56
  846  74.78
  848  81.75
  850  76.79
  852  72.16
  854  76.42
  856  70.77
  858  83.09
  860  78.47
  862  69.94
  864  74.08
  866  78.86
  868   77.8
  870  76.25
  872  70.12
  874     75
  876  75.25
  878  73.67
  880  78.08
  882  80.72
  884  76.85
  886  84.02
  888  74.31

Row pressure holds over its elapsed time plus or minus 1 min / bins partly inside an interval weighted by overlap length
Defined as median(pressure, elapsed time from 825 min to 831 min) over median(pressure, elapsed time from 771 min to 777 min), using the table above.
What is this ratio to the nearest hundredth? 0.83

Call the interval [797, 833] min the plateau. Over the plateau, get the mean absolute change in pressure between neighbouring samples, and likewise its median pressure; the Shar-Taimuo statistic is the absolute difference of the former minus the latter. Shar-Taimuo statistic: 64.4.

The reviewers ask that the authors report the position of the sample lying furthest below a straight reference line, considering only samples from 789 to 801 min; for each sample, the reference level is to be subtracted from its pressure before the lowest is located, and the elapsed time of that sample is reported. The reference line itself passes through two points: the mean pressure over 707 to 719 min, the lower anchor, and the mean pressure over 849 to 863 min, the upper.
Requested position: 796 min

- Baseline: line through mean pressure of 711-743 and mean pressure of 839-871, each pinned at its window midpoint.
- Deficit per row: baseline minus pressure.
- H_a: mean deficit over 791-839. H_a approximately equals 7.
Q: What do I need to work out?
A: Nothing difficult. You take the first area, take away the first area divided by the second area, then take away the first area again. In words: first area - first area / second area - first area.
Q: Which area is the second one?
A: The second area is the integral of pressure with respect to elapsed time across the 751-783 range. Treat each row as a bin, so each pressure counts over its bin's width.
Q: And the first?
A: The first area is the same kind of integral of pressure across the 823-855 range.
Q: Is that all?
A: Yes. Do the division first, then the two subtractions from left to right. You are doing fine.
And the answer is -0.92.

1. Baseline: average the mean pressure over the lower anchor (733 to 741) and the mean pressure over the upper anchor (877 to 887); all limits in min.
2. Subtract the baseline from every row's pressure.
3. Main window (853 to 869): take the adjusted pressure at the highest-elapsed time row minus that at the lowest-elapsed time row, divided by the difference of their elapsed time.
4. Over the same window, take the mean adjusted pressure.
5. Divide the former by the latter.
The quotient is 0.0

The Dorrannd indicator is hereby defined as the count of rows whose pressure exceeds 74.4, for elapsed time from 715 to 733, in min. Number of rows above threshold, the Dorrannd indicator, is 7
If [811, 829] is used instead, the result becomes 1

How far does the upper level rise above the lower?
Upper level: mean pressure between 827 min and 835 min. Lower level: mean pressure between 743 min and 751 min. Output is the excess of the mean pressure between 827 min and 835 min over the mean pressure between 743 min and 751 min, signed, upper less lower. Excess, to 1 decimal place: -16.6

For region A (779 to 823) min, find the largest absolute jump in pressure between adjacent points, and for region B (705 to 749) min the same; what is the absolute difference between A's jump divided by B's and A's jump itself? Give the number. 10.6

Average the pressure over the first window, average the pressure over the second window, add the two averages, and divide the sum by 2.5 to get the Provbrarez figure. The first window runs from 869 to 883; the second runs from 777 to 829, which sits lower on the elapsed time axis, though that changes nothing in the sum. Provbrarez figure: 58.9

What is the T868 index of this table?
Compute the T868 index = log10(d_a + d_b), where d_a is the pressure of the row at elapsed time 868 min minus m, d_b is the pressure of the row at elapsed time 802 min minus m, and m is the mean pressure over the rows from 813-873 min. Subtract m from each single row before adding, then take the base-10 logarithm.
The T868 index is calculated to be 0.44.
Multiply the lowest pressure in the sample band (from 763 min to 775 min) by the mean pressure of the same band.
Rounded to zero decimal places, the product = 5592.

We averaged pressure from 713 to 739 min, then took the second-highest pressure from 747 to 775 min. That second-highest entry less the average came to 3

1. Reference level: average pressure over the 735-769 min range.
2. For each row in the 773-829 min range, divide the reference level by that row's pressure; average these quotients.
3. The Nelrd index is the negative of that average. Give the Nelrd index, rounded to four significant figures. -1.066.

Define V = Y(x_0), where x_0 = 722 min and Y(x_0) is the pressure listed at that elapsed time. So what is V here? 78.92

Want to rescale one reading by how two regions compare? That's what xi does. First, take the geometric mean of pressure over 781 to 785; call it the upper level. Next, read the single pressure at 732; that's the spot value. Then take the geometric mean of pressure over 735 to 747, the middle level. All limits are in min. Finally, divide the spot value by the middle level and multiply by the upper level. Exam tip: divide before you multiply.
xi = 79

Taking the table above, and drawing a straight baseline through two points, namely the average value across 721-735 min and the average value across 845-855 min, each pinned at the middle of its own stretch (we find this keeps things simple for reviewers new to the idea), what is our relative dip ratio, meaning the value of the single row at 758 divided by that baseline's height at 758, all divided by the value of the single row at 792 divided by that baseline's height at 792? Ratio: 0.97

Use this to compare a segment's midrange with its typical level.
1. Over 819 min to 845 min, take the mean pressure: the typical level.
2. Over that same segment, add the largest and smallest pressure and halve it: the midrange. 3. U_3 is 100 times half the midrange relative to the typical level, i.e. 49.0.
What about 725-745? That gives 50.2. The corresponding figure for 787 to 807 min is 50.3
